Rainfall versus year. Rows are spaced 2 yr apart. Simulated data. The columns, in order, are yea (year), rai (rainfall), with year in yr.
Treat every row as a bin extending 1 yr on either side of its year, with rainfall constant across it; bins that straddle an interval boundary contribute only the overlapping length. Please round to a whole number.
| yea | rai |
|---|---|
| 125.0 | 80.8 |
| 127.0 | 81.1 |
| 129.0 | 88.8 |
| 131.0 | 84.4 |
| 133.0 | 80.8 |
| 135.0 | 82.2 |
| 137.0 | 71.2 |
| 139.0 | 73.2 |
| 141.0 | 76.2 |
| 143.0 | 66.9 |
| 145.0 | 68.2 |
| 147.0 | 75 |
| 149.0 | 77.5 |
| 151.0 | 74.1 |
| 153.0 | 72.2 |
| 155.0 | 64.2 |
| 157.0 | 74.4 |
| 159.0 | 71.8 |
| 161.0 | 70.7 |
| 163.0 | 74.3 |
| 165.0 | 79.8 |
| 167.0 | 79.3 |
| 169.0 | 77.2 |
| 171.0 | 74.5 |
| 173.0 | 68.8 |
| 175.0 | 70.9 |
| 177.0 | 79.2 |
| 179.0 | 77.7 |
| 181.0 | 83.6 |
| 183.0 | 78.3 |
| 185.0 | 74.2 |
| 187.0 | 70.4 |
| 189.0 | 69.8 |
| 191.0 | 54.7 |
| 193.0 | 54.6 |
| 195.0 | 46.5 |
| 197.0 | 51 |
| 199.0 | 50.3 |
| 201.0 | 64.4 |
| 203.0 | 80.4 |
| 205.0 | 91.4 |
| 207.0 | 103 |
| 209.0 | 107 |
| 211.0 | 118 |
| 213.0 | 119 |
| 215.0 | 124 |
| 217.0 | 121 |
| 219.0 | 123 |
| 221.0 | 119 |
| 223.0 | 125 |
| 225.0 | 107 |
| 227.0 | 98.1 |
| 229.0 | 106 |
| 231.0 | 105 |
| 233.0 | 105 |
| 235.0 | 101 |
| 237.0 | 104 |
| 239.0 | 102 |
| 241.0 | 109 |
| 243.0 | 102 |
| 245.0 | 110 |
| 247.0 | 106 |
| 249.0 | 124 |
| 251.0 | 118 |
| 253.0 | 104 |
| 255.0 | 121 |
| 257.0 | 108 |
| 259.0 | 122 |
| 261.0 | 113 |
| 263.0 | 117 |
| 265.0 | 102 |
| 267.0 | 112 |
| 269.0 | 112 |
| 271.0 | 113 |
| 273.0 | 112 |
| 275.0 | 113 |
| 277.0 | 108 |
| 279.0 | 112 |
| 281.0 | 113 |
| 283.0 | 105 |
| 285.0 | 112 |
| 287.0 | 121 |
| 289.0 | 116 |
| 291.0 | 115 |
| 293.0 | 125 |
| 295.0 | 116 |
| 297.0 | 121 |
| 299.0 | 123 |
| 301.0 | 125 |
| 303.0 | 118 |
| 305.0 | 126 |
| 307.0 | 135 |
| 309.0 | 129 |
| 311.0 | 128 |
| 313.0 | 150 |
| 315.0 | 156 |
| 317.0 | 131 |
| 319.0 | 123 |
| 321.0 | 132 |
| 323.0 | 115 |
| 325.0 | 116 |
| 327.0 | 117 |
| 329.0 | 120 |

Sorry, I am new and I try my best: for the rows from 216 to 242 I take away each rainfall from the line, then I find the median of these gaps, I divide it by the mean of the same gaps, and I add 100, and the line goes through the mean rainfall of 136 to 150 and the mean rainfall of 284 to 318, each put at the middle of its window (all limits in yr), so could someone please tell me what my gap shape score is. 100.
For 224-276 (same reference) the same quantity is 98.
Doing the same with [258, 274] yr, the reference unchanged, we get 102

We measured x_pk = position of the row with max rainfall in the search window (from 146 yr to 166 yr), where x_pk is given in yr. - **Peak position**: 165.0 yr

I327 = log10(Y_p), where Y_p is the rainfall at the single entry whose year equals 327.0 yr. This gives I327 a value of 2.07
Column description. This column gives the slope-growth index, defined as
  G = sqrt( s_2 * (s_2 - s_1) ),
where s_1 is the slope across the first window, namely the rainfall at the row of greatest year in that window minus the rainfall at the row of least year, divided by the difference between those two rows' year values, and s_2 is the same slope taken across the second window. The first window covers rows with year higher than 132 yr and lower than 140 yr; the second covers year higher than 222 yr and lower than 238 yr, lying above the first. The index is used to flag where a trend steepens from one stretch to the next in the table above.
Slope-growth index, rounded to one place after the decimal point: 0.6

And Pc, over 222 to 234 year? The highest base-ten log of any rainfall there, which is 2.10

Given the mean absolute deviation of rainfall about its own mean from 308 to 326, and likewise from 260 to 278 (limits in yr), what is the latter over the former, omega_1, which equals 0.3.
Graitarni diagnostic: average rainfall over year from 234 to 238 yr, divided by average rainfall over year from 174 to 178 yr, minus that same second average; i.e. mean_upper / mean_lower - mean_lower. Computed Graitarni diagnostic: -74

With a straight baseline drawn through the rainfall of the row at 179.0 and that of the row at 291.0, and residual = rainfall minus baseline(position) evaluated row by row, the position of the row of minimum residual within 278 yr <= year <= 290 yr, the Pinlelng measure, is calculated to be 283.0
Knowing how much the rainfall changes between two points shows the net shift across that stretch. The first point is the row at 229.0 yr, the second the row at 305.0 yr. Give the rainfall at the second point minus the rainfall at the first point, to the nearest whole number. 20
